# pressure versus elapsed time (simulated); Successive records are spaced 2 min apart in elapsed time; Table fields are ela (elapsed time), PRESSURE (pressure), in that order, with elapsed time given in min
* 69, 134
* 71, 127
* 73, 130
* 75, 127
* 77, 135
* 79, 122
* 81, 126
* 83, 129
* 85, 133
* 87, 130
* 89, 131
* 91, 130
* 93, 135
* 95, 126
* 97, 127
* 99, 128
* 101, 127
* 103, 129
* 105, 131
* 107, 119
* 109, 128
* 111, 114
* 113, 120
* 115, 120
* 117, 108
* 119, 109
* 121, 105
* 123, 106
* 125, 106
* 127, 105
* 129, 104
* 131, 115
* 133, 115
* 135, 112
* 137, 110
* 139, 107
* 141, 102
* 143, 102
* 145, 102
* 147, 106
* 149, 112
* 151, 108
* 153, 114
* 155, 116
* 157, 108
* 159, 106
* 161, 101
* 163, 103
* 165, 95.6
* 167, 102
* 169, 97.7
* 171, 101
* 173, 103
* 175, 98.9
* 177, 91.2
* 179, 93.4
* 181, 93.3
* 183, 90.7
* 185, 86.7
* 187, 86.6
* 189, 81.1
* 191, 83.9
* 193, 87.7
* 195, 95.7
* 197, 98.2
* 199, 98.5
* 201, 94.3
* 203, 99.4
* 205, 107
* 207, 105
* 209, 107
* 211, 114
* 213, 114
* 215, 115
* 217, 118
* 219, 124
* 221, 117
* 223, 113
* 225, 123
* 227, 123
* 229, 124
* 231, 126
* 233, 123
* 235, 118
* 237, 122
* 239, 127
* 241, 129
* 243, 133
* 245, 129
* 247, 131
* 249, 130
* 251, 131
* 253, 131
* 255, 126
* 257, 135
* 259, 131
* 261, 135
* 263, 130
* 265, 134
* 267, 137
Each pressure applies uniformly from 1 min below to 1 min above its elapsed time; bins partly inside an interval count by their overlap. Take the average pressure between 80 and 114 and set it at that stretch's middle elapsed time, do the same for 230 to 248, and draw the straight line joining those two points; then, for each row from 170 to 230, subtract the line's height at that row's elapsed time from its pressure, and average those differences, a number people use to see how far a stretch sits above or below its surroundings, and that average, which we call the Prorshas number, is -24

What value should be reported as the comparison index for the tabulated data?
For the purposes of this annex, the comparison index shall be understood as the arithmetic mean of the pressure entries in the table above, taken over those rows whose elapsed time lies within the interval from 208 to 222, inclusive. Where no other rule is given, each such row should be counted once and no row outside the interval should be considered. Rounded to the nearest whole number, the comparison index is 116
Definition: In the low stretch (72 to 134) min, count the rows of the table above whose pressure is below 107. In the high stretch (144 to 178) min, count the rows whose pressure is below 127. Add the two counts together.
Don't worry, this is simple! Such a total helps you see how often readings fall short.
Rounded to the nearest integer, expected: 22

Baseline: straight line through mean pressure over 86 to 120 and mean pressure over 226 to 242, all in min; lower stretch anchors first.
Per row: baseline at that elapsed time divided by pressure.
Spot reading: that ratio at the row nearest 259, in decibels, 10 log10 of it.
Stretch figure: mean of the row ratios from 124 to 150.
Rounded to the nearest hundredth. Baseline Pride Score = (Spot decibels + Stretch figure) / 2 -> 0.46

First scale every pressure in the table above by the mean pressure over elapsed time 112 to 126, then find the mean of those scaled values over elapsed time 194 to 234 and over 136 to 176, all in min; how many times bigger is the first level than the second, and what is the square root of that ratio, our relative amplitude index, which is 1.03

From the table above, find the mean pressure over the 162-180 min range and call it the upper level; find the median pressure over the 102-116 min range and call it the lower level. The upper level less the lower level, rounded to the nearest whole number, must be -22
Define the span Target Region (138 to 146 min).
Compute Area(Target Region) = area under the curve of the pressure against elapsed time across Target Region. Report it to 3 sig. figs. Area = 826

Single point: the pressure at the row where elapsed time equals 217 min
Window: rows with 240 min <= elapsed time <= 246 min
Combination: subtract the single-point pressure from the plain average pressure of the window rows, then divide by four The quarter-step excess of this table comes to 3.1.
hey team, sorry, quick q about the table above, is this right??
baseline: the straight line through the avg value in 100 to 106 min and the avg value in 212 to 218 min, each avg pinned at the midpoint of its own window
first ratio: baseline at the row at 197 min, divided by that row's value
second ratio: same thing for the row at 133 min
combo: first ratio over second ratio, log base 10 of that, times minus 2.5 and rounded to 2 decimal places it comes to -0.10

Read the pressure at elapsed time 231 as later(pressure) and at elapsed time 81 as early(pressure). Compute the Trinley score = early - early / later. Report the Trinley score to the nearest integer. 125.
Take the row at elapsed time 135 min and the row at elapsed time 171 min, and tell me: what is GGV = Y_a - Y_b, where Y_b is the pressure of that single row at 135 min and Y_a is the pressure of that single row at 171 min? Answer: -11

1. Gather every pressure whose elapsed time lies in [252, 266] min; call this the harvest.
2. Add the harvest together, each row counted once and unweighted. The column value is 922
